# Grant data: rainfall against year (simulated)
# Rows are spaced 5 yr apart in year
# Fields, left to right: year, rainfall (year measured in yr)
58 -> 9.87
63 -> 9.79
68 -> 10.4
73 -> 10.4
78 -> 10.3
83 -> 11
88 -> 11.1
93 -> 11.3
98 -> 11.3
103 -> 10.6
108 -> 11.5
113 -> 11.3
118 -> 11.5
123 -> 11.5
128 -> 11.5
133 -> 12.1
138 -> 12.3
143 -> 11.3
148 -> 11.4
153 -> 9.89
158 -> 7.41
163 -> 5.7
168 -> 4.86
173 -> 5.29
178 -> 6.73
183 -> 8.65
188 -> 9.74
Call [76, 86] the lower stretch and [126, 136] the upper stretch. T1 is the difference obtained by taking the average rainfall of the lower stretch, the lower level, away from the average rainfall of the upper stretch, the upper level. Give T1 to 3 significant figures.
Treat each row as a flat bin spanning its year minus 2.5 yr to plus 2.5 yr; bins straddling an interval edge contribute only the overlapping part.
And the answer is 1.15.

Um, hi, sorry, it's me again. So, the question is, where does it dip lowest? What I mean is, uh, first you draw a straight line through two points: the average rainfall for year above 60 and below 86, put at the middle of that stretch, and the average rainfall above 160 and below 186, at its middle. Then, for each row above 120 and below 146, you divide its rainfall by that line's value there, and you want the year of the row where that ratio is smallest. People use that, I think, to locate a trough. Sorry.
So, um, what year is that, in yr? 123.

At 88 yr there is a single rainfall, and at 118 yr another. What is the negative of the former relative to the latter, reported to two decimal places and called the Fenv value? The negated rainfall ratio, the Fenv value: -0.97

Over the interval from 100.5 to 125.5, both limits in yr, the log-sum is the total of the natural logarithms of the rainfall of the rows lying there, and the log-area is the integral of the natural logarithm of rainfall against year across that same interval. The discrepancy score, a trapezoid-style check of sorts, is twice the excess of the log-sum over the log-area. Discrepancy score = -97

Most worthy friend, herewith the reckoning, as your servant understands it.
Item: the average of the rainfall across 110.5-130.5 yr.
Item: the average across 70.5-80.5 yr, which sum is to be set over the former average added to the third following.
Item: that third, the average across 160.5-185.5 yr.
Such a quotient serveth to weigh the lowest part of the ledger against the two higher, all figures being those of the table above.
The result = 0.58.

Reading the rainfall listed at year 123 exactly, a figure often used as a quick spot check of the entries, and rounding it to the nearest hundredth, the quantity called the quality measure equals 11.50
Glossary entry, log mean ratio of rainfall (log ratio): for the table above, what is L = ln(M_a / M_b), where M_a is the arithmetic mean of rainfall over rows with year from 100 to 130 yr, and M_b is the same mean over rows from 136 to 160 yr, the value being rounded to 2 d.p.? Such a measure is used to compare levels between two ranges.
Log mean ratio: 0.08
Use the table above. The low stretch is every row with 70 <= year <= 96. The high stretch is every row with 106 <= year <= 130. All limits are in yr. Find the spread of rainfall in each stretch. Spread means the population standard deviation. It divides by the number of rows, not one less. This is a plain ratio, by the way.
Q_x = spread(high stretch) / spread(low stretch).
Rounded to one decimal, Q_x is 0.2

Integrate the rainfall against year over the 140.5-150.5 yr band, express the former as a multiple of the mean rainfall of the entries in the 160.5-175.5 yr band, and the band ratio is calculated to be 21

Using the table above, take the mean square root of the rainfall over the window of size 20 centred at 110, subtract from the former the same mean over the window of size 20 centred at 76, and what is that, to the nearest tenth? 0.1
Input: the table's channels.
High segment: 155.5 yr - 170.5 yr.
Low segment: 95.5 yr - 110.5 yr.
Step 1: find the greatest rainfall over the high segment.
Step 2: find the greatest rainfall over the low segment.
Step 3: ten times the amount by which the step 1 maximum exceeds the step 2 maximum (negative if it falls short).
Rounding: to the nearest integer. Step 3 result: -41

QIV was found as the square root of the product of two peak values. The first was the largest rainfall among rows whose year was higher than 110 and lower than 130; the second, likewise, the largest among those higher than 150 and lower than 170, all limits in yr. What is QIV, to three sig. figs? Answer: 10.7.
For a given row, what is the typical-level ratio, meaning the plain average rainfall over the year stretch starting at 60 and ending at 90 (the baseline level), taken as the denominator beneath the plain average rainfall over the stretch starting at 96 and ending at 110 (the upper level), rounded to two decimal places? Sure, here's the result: 1.06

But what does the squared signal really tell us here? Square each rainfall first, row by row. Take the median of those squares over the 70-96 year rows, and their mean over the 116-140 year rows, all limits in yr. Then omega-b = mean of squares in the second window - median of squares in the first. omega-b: 18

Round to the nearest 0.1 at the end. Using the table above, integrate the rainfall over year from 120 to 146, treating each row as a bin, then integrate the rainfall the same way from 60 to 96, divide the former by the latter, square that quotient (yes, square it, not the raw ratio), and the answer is 0.6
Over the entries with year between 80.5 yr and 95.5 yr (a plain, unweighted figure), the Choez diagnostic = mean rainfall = 11.1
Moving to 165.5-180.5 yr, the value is 5.6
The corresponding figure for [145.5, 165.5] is 8.6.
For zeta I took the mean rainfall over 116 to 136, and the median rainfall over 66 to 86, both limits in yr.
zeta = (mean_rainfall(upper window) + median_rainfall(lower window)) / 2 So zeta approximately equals 11.0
